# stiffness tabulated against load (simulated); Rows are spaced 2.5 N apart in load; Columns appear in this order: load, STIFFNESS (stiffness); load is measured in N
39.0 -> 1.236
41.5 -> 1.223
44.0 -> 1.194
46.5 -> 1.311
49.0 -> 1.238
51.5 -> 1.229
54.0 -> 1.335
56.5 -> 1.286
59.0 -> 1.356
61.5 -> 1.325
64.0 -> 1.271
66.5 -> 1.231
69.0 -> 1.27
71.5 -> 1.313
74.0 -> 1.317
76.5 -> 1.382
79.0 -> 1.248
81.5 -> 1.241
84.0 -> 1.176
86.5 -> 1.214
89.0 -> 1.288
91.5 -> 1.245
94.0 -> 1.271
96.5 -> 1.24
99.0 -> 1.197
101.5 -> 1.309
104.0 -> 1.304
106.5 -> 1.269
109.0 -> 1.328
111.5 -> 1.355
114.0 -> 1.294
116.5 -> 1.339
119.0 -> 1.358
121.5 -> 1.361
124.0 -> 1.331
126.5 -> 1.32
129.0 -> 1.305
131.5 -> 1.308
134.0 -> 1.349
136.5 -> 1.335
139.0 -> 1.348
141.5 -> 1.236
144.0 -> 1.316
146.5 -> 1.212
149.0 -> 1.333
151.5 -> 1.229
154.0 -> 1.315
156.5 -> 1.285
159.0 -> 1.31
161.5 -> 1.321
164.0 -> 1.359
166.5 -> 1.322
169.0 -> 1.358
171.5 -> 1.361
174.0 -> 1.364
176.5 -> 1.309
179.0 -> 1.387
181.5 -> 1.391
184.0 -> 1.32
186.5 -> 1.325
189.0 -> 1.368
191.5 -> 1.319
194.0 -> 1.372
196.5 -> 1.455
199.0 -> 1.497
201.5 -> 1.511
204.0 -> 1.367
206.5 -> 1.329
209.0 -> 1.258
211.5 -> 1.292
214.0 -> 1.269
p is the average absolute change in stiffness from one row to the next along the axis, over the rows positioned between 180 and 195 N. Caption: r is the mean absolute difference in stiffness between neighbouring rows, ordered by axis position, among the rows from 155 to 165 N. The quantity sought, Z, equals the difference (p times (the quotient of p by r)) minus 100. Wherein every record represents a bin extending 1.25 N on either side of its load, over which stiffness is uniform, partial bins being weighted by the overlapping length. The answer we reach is -99.92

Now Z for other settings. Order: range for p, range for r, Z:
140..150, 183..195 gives -99.72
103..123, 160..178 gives -99.96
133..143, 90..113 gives -99.95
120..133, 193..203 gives -100.00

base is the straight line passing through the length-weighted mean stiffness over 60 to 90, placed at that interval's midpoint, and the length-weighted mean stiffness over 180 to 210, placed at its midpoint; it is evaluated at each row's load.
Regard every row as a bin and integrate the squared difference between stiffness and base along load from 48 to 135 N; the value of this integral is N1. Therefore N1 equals 0.20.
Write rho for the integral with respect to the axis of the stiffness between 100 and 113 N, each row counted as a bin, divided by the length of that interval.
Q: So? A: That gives 1.31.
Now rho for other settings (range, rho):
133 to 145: 1.32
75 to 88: 1.25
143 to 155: 1.28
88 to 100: 1.25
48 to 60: 1.29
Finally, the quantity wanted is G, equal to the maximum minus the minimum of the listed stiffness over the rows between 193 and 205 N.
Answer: 0.144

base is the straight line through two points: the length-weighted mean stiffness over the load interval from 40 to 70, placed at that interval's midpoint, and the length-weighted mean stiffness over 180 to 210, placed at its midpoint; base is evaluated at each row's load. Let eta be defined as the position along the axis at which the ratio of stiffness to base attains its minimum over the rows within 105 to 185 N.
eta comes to 146.5 N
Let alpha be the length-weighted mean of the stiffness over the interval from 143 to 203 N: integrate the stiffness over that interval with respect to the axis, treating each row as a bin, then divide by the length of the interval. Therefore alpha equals 1.35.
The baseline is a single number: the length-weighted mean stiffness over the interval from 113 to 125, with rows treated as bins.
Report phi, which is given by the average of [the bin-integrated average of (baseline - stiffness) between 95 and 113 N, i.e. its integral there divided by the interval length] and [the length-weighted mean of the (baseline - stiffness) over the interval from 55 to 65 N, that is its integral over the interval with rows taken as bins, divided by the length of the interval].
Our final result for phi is 0.04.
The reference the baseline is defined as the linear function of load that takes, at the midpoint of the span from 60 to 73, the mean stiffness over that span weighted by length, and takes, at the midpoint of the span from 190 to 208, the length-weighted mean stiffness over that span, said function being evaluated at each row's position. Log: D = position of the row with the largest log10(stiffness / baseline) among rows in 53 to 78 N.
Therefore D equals 76.5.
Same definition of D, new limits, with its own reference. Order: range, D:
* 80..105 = 101.5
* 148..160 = 149.0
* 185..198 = 196.5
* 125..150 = 134.0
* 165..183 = 181.5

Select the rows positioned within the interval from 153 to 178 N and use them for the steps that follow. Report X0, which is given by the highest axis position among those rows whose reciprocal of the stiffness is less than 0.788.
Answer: 176.5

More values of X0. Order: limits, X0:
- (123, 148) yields 144.0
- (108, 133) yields 131.5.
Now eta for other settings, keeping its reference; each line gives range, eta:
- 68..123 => 84.0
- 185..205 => 191.5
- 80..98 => 84.0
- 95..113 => 99.0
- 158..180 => 176.5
